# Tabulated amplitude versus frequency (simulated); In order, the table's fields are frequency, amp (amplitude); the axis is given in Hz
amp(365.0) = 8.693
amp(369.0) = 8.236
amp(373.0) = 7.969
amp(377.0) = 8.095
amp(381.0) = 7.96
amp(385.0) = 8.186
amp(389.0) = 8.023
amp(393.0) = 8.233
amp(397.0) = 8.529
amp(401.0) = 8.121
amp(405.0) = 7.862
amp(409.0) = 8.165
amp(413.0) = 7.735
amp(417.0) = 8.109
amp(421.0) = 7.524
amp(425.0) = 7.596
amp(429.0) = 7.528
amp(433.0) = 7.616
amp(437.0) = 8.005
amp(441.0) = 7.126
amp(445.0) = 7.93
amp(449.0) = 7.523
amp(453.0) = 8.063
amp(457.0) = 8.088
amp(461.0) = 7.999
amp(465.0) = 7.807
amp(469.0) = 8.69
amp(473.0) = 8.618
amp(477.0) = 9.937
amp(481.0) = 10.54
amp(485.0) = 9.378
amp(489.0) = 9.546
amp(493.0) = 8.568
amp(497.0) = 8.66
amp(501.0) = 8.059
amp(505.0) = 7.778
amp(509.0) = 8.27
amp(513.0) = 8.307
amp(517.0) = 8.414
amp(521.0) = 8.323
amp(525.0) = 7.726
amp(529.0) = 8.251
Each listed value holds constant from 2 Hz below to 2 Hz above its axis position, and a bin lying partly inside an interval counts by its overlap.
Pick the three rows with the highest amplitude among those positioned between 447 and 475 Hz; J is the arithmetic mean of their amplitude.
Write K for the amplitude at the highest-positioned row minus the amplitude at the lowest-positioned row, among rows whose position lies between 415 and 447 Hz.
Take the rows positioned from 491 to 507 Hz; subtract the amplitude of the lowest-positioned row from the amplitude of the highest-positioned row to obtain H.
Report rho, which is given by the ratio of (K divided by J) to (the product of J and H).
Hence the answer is 0.003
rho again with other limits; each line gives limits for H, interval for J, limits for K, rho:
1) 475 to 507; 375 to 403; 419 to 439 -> -0.003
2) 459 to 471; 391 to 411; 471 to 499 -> 0.001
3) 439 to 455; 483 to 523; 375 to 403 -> 0.000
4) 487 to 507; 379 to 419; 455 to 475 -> -0.004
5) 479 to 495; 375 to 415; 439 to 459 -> -0.007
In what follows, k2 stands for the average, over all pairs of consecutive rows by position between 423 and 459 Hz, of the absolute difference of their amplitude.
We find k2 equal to 0.40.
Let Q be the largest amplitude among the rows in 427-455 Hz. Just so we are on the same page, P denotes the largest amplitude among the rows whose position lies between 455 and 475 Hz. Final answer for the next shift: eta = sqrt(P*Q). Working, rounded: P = 8.69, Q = 8.063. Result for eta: 8.4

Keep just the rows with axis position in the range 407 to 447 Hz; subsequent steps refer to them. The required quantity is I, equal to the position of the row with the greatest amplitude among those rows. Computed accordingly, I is 409.0 Hz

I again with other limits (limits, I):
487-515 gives 489.0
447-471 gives 469.0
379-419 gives 397.0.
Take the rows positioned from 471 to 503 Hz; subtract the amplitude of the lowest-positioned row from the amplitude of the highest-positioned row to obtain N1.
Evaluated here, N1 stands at -0.6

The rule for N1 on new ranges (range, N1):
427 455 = 0.5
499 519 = 0.4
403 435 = -0.2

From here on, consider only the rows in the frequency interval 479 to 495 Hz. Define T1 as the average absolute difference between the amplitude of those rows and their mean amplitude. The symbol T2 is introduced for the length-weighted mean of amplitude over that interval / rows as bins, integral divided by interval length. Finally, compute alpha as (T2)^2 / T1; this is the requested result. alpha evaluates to 169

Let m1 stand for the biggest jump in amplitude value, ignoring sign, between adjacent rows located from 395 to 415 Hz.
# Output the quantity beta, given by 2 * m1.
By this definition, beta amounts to 0.9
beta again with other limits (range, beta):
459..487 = 2.6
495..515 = 1.2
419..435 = 0.2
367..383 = 0.5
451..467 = 0.4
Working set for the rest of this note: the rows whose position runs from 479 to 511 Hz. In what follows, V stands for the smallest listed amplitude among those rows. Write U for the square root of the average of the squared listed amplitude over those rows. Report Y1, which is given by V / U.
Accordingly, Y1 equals 0.87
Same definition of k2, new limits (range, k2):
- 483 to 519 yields 0.34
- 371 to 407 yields 0.23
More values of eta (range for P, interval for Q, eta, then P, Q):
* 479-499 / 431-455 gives 9.2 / 10.54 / 8.063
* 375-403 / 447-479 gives 9.2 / 8.529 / 9.937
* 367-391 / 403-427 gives 8.2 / 8.236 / 8.165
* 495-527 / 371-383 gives 8.4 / 8.66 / 8.095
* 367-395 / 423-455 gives 8.1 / 8.236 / 8.063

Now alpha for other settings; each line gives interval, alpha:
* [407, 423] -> 245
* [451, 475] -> 228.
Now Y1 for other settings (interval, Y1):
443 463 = 0.95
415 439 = 0.97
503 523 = 0.95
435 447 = 0.93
